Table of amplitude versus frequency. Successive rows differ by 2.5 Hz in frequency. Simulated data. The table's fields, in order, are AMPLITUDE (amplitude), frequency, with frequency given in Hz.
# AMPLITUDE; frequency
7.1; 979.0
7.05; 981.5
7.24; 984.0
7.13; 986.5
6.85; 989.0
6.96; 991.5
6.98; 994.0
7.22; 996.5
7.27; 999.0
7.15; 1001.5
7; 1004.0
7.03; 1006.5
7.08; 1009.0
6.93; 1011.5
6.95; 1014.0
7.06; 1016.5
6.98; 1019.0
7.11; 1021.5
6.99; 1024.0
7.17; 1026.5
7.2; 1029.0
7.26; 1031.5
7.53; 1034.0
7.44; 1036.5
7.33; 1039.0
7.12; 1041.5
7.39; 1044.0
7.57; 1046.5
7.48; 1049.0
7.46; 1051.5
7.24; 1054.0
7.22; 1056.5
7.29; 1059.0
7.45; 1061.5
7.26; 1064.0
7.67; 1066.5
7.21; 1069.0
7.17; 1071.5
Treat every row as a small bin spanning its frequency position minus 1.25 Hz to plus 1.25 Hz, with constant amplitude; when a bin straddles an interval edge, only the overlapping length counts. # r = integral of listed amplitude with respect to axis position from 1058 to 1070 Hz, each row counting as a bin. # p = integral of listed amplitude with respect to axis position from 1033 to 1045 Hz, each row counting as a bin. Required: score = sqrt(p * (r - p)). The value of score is 5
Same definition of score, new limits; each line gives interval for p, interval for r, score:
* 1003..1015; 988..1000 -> 8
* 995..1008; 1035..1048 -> 17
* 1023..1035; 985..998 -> 20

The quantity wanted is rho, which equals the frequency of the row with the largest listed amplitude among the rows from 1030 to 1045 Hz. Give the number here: 1034.0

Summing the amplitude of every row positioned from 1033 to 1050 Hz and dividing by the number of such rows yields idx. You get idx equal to 7.41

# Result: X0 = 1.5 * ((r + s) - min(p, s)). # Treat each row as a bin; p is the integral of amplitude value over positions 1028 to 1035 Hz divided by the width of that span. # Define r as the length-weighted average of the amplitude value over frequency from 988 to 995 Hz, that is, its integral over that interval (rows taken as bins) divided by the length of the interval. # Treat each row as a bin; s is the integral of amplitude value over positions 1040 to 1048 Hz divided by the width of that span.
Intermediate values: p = 7.33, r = 6.93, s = 7.36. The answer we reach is 10.4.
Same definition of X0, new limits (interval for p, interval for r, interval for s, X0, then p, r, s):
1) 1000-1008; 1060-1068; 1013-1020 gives 11.2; 7.07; 7.45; 7.00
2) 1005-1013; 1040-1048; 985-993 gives 11.0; 7.01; 7.36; 6.99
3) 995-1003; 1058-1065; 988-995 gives 11.0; 7.20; 7.34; 6.93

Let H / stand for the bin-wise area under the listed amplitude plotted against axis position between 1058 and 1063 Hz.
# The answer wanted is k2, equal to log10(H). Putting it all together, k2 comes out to 1.57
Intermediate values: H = 36.8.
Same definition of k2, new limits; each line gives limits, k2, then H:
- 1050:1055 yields 1.57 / 36.8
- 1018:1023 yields 1.55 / 35.2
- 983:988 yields 1.55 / 35.8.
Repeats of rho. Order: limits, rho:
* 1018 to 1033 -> 1031.5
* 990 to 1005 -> 999.0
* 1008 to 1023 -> 1021.5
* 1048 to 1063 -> 1049.0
